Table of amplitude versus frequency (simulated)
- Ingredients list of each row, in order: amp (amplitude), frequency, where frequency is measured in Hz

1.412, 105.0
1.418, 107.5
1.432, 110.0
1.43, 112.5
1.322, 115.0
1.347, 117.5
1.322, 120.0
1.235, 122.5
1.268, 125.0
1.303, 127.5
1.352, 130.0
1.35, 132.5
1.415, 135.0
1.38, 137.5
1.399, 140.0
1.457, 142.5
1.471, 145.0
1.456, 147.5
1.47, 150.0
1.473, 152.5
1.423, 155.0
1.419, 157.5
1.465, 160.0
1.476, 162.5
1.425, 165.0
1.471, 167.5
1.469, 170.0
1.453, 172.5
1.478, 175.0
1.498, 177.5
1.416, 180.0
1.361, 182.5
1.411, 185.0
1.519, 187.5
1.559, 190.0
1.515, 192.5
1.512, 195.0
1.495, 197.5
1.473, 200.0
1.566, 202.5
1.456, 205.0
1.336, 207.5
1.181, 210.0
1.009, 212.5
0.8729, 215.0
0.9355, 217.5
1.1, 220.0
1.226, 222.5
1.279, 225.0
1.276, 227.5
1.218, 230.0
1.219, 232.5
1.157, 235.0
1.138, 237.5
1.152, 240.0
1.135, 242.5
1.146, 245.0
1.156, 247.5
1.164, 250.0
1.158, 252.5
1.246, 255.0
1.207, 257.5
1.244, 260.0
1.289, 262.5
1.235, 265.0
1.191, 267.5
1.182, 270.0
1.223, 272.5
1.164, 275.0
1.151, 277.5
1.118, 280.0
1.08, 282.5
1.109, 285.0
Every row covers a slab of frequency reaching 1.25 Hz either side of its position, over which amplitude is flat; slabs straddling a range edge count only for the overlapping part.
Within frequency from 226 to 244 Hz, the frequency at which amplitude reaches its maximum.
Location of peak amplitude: 227.5 Hz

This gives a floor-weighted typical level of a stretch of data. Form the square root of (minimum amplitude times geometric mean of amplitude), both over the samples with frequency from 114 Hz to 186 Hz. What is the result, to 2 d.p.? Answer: 1.32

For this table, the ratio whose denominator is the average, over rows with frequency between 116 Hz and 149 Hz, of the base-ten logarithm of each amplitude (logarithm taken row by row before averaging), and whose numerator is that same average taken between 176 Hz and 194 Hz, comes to 1.23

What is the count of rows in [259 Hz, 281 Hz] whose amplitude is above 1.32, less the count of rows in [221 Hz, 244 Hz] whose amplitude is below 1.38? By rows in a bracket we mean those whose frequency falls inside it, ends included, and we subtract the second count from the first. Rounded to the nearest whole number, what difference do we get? -9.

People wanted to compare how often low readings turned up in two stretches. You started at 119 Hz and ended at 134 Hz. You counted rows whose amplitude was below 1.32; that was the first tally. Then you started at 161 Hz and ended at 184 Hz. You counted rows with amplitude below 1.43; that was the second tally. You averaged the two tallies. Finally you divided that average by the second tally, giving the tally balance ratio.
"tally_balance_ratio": 1.00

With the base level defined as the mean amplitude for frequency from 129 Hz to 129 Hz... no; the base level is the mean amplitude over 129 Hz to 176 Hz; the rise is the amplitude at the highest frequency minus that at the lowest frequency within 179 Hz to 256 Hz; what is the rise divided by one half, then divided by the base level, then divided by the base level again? -0.16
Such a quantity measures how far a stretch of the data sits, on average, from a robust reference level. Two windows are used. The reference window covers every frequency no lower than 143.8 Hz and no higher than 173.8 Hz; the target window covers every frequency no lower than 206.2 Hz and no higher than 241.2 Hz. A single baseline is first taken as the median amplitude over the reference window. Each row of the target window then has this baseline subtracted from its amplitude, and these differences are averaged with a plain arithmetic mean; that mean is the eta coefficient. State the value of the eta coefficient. -0.32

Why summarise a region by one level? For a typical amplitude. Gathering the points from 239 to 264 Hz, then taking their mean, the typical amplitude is 1.19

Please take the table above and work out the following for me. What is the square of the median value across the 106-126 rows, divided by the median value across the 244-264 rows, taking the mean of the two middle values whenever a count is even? 1.5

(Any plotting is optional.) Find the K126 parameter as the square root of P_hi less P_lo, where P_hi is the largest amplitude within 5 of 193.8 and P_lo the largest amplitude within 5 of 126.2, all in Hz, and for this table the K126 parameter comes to 0.5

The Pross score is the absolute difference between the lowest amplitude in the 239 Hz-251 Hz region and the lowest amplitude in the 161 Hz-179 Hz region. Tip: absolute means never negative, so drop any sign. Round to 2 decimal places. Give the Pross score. 0.29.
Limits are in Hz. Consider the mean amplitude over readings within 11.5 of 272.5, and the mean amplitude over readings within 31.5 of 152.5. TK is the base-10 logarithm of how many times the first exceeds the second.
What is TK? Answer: -0.078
